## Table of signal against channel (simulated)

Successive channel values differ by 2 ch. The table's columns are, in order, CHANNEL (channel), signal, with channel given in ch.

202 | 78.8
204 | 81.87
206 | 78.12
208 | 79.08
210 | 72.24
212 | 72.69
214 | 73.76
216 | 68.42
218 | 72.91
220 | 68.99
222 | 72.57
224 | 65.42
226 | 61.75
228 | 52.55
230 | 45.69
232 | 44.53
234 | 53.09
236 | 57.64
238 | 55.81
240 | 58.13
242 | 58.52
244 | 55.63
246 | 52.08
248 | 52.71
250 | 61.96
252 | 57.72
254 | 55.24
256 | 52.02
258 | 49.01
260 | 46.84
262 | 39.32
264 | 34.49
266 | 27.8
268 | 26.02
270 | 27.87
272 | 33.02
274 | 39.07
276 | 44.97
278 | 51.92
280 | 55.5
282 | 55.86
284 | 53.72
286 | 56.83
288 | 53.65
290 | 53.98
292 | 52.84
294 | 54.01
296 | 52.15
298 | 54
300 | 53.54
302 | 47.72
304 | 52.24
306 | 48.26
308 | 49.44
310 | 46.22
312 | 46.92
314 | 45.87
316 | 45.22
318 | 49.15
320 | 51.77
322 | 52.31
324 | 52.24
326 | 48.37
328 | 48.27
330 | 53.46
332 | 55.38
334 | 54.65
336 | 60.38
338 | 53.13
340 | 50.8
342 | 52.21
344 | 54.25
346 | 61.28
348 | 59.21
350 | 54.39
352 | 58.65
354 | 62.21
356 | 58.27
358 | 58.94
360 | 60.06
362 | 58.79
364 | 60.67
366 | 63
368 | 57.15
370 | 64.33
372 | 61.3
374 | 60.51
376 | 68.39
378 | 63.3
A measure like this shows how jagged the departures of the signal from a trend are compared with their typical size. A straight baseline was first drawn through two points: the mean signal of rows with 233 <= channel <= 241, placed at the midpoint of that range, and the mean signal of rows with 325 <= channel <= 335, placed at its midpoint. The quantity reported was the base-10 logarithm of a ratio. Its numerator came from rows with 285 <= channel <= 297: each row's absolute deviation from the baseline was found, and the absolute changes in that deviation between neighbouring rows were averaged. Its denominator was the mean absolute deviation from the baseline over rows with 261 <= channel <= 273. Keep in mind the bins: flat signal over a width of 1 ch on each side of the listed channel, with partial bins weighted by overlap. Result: -1.38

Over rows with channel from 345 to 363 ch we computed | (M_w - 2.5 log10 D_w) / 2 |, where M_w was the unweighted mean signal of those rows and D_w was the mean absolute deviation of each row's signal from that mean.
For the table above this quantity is 29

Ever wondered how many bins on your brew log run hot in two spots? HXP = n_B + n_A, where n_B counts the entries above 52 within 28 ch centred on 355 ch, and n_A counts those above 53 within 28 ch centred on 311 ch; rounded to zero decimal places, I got 16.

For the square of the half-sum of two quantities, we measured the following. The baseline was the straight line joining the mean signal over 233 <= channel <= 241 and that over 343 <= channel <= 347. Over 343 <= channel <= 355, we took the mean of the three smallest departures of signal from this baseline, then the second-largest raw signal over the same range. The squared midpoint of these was 877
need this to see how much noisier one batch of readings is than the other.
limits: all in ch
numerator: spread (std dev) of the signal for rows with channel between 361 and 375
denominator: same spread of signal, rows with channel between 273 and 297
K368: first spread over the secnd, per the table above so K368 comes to 0.5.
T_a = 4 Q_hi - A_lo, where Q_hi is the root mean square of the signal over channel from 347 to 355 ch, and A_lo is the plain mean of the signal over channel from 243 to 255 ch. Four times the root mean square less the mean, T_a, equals 179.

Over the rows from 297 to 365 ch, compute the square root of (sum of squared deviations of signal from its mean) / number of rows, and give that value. 4.9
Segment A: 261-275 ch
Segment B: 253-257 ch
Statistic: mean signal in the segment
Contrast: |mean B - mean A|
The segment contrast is 21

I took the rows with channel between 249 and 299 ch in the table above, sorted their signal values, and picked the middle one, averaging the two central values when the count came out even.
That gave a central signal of 52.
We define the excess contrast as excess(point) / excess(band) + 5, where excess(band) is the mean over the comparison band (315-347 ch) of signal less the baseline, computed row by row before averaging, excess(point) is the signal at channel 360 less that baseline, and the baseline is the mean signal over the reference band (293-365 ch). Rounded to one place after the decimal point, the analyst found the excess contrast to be -3.5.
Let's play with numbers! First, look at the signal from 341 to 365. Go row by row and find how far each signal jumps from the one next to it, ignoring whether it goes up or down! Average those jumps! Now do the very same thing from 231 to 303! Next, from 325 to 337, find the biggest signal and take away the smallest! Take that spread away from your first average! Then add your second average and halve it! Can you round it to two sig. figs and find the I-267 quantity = -2.8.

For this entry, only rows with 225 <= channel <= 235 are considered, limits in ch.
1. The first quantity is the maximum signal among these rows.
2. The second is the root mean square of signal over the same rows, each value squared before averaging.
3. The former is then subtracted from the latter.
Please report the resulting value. -10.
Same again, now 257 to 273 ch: -13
